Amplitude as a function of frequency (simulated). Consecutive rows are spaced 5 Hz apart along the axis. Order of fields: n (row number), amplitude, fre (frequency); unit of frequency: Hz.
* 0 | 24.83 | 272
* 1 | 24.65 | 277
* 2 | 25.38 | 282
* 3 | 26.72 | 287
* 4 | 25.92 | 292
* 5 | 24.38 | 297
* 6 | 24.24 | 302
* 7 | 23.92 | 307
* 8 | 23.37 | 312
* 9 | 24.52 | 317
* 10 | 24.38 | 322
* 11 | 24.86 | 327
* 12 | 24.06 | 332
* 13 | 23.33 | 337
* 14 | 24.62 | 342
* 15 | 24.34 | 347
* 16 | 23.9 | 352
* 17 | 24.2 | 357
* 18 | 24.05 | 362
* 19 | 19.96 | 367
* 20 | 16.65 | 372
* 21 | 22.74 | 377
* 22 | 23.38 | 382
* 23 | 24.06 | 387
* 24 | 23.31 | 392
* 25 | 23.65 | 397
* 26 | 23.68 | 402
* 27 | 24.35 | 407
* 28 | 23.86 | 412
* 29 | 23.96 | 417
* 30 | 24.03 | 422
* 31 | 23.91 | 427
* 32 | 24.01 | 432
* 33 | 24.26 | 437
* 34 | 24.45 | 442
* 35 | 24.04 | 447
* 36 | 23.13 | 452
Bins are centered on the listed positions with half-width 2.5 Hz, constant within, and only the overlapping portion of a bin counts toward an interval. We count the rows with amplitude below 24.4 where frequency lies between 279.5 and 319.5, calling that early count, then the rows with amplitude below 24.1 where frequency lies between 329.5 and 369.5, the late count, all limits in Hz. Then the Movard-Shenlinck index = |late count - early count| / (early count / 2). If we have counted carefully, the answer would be 0.5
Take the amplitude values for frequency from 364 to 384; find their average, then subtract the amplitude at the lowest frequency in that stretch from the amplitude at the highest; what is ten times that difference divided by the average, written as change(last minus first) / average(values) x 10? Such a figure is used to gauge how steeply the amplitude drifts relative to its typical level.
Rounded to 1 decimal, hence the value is 1.7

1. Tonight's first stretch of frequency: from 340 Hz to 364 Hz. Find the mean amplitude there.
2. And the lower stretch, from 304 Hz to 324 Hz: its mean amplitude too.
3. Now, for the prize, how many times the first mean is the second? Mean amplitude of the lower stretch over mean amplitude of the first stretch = 0.99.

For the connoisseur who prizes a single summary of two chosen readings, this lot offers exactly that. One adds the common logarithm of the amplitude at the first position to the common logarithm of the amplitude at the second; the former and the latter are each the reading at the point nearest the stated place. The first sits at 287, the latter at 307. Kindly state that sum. 2.81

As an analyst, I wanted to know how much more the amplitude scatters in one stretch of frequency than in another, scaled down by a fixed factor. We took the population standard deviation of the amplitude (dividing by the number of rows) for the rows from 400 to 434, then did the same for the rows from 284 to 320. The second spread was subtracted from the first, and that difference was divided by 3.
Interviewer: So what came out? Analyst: -0.30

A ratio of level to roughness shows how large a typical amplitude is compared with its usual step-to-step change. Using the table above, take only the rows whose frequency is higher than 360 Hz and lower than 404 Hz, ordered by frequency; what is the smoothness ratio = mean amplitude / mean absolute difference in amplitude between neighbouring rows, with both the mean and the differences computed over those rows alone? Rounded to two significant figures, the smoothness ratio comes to 11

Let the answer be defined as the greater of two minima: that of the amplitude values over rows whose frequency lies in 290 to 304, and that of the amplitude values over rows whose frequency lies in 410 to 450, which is 24.2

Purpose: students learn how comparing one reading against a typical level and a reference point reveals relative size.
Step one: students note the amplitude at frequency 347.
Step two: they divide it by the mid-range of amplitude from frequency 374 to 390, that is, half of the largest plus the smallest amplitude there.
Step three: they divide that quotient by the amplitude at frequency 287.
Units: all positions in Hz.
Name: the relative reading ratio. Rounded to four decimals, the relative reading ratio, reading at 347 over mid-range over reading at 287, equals 0.0389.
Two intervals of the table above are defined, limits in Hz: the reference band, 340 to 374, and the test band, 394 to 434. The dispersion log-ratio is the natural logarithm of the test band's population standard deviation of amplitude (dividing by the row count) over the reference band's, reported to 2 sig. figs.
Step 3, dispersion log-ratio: -2.6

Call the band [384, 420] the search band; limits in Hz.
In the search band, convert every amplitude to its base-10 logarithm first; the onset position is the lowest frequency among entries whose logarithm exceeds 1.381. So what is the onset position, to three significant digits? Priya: 387 Hz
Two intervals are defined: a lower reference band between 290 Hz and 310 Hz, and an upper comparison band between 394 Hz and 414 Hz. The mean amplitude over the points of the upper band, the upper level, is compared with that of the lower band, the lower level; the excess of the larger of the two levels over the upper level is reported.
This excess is 0.7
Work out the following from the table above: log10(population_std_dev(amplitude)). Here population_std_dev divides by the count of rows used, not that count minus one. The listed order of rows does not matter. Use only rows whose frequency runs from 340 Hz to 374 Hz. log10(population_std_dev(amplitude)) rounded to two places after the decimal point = 0.45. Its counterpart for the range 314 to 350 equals -0.34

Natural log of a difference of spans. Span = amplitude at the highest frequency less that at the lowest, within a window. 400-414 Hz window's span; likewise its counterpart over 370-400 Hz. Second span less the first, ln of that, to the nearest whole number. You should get 2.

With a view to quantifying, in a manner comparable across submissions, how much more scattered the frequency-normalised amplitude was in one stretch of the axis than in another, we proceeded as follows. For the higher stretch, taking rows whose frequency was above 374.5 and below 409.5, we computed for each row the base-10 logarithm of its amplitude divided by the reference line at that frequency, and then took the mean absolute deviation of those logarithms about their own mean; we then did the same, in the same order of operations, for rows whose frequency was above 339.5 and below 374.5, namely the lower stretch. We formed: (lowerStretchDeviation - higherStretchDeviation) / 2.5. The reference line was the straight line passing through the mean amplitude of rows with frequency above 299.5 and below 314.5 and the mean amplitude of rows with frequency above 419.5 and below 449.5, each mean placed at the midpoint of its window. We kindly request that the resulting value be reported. 0.018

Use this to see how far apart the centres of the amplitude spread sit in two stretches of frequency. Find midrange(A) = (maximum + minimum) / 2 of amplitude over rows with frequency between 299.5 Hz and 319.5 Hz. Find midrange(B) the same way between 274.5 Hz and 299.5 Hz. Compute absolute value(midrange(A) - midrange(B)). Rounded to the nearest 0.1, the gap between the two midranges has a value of 1.6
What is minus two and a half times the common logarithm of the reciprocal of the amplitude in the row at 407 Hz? 3.47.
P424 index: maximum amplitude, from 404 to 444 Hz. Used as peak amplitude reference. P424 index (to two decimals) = 24.45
